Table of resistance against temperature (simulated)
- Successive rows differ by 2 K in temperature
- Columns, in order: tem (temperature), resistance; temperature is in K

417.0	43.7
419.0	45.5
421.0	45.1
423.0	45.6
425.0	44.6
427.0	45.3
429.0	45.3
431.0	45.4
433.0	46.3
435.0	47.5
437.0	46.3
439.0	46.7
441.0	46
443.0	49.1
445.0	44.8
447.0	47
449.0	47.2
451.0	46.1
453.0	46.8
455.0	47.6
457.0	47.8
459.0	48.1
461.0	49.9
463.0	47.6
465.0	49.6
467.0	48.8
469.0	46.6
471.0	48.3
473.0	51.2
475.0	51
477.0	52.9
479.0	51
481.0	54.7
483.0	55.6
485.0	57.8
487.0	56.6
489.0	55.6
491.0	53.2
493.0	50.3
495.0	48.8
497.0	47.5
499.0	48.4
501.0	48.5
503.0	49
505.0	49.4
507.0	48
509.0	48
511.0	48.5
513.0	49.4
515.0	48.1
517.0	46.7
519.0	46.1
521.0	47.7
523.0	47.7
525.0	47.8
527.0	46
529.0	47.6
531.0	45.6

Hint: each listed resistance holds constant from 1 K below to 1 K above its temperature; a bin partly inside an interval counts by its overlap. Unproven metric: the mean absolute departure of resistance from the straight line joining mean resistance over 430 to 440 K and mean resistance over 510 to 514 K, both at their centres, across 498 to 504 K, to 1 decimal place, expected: 0.2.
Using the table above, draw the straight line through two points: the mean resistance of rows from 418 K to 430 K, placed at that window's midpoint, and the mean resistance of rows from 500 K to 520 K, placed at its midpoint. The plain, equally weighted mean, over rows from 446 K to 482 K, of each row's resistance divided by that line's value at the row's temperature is 1.05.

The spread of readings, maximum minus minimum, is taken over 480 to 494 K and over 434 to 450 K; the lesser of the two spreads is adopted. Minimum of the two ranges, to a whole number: 4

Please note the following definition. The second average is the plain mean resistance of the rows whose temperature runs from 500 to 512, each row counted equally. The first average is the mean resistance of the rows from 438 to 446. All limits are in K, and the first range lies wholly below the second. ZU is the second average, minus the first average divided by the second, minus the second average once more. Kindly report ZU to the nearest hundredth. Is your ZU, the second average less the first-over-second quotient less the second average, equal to -0.96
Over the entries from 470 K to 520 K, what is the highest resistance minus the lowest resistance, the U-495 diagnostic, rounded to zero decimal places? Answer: 12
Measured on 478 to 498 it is 10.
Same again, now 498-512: 1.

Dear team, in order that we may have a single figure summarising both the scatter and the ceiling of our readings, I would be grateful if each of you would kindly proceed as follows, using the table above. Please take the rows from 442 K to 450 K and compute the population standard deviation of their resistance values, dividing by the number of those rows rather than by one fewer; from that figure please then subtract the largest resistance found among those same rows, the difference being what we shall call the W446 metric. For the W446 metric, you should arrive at -47.6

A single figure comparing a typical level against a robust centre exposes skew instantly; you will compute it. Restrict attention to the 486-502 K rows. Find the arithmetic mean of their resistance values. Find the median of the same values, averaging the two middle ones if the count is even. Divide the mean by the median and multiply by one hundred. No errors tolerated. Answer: 103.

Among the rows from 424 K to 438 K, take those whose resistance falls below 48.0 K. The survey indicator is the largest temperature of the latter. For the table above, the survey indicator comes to 437.0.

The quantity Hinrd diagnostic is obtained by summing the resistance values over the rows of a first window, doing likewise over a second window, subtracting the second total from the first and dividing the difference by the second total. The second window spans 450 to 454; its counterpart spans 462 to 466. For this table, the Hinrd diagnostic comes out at 0.05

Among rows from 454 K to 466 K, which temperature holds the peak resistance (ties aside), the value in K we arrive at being 461.0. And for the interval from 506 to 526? 513.0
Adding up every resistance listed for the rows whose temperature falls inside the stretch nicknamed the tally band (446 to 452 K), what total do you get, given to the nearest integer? 140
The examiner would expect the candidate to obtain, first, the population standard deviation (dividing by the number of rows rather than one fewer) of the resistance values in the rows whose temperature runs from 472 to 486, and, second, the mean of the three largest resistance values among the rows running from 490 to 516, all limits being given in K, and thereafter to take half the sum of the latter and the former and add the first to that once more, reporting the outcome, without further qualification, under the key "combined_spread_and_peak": 29.2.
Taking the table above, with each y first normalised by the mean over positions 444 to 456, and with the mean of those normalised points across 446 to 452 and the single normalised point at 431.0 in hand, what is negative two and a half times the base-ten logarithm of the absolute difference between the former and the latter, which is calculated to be 3.8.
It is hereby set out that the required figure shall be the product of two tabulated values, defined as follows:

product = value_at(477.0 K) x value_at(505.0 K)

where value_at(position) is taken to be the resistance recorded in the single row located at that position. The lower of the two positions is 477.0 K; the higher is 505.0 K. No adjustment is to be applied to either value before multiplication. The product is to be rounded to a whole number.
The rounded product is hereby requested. 2613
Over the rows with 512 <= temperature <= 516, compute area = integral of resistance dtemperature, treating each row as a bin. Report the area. 195.0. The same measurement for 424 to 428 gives 179.8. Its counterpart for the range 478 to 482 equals 211.4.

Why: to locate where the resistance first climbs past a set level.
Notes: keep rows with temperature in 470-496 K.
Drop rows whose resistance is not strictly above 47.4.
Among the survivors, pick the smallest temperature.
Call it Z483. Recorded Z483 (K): 471.0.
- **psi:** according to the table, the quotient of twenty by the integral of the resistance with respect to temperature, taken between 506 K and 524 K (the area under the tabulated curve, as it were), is 0.0232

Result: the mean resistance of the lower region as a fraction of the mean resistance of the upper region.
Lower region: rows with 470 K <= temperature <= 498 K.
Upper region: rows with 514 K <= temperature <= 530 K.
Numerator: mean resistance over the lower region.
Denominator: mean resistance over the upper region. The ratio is 1.11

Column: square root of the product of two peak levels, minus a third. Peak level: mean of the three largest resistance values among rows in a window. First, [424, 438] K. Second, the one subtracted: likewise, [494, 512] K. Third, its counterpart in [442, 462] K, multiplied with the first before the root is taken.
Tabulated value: -1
